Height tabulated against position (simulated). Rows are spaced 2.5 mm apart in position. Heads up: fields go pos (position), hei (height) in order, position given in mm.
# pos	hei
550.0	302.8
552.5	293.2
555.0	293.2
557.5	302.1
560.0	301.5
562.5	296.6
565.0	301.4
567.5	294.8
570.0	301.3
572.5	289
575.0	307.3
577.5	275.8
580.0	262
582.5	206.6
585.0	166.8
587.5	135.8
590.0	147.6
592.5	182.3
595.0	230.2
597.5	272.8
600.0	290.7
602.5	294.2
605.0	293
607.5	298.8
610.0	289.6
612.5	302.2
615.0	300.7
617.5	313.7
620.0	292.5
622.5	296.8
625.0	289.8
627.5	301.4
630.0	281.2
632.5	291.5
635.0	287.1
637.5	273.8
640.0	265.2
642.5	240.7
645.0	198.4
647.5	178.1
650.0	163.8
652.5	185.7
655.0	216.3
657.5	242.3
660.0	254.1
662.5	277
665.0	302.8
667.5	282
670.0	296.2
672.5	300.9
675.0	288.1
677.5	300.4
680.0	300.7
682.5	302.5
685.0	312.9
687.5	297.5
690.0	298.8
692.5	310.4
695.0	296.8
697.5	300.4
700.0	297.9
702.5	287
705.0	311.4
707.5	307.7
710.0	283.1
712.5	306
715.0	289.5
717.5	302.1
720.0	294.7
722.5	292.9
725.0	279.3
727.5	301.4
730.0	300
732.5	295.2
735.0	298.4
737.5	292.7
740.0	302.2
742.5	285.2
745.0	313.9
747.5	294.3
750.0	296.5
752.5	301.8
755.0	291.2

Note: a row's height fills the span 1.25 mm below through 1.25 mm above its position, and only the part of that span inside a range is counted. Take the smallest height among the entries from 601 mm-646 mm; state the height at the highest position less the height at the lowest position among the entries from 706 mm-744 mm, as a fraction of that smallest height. -0.11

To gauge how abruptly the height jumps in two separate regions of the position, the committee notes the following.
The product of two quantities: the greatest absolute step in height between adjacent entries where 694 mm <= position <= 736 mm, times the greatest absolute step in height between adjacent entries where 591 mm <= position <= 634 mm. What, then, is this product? 1178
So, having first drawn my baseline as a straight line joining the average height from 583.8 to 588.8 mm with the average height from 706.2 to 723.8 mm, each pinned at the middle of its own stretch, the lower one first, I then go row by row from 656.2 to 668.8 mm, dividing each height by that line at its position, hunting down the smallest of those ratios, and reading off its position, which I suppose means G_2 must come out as 657.5 mm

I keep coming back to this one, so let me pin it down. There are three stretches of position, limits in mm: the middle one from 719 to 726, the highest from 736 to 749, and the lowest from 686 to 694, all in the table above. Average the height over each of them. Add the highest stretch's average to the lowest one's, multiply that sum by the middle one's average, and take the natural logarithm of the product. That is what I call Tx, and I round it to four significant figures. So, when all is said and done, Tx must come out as 12.06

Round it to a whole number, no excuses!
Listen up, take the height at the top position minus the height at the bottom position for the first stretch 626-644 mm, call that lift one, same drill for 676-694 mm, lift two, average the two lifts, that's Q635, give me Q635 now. -25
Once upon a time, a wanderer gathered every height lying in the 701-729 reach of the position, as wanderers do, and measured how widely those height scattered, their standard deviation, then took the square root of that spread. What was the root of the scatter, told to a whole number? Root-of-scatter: 3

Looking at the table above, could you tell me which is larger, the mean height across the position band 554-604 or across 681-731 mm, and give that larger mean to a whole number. 299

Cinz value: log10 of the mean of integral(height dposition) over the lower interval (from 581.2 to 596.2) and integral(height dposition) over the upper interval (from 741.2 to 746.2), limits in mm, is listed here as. 3.32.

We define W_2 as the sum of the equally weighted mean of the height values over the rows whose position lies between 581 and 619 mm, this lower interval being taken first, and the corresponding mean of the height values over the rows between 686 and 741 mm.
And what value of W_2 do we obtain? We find 546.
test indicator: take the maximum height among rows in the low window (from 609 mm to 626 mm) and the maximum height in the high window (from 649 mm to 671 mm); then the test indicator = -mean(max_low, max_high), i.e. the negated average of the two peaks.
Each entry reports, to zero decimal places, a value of -308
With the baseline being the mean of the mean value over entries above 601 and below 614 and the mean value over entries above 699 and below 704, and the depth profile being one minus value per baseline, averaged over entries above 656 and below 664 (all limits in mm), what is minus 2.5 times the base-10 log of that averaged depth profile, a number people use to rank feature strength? 2.3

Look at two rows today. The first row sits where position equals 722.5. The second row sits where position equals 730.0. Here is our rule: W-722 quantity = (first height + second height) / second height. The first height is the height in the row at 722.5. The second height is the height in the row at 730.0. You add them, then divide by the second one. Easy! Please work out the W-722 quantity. 1.98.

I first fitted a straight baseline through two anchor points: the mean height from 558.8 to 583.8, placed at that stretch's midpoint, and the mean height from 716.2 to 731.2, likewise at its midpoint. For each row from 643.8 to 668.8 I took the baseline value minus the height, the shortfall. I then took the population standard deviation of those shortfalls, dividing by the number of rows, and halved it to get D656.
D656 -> 23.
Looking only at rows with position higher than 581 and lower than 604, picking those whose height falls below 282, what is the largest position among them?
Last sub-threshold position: 597.5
